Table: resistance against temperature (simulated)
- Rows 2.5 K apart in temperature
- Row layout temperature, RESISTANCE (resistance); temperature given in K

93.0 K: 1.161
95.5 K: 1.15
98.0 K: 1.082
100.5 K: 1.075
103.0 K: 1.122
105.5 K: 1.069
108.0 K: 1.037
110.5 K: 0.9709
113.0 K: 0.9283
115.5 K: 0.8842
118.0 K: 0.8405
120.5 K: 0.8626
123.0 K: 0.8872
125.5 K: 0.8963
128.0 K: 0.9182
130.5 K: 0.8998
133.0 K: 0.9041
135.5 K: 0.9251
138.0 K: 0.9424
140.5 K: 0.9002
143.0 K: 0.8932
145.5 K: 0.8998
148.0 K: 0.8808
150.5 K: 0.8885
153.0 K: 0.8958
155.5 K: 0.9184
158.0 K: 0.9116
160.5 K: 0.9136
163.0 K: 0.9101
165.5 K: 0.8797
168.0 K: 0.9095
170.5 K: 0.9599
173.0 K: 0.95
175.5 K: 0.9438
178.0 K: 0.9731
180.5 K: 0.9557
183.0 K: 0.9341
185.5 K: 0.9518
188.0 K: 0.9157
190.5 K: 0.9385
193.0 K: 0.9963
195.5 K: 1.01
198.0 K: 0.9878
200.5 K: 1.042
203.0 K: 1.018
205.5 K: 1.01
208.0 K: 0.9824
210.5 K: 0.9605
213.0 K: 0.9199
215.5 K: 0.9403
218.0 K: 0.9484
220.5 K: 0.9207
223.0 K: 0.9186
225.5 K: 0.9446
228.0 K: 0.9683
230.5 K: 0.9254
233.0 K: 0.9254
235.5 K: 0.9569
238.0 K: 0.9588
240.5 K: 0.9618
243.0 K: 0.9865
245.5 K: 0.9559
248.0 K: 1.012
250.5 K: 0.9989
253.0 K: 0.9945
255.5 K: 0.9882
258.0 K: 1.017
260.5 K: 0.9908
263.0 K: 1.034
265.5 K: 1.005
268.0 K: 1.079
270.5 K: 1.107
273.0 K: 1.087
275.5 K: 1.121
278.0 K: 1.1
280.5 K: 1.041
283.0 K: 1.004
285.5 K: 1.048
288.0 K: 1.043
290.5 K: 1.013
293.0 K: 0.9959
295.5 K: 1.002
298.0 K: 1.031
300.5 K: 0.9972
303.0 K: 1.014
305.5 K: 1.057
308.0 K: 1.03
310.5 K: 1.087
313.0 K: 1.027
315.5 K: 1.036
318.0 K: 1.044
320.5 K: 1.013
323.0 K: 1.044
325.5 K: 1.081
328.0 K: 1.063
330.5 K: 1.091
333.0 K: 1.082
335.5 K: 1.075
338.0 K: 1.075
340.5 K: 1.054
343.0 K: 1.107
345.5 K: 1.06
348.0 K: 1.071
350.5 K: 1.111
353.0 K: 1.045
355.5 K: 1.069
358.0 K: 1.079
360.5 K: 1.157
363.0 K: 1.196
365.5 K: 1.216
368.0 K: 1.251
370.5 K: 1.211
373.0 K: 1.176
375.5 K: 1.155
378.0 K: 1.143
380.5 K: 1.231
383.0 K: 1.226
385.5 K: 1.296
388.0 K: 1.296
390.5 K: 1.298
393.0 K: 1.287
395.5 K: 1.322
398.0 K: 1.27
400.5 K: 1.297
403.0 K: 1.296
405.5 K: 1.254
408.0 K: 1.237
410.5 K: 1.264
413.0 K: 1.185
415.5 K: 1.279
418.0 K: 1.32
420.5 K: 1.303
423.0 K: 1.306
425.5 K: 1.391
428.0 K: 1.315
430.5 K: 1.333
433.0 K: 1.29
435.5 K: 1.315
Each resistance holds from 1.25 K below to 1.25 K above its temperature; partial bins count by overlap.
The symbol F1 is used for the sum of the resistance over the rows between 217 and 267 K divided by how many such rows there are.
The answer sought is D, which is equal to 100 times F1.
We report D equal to 97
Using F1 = 0.97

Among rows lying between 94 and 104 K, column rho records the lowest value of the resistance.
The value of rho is 1.075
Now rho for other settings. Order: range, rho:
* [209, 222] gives 0.9199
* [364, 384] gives 1.143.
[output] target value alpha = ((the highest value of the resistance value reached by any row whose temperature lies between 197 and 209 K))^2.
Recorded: 1.1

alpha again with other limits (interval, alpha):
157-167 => 0.8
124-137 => 0.9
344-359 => 1.2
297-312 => 1.2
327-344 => 1.2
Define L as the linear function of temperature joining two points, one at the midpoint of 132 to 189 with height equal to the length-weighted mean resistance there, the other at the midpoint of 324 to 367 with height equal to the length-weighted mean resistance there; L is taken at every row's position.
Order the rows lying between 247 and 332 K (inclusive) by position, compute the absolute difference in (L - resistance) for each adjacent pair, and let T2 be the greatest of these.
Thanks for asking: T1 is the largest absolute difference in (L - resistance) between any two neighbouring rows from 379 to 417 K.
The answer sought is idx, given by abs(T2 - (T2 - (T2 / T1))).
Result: 0.78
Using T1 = 0.092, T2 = 0.072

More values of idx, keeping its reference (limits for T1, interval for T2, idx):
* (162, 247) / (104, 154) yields 1.24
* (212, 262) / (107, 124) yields 1.28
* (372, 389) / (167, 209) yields 0.65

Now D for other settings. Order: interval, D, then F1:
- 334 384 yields 114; 1.14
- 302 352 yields 106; 1.06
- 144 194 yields 93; 0.93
